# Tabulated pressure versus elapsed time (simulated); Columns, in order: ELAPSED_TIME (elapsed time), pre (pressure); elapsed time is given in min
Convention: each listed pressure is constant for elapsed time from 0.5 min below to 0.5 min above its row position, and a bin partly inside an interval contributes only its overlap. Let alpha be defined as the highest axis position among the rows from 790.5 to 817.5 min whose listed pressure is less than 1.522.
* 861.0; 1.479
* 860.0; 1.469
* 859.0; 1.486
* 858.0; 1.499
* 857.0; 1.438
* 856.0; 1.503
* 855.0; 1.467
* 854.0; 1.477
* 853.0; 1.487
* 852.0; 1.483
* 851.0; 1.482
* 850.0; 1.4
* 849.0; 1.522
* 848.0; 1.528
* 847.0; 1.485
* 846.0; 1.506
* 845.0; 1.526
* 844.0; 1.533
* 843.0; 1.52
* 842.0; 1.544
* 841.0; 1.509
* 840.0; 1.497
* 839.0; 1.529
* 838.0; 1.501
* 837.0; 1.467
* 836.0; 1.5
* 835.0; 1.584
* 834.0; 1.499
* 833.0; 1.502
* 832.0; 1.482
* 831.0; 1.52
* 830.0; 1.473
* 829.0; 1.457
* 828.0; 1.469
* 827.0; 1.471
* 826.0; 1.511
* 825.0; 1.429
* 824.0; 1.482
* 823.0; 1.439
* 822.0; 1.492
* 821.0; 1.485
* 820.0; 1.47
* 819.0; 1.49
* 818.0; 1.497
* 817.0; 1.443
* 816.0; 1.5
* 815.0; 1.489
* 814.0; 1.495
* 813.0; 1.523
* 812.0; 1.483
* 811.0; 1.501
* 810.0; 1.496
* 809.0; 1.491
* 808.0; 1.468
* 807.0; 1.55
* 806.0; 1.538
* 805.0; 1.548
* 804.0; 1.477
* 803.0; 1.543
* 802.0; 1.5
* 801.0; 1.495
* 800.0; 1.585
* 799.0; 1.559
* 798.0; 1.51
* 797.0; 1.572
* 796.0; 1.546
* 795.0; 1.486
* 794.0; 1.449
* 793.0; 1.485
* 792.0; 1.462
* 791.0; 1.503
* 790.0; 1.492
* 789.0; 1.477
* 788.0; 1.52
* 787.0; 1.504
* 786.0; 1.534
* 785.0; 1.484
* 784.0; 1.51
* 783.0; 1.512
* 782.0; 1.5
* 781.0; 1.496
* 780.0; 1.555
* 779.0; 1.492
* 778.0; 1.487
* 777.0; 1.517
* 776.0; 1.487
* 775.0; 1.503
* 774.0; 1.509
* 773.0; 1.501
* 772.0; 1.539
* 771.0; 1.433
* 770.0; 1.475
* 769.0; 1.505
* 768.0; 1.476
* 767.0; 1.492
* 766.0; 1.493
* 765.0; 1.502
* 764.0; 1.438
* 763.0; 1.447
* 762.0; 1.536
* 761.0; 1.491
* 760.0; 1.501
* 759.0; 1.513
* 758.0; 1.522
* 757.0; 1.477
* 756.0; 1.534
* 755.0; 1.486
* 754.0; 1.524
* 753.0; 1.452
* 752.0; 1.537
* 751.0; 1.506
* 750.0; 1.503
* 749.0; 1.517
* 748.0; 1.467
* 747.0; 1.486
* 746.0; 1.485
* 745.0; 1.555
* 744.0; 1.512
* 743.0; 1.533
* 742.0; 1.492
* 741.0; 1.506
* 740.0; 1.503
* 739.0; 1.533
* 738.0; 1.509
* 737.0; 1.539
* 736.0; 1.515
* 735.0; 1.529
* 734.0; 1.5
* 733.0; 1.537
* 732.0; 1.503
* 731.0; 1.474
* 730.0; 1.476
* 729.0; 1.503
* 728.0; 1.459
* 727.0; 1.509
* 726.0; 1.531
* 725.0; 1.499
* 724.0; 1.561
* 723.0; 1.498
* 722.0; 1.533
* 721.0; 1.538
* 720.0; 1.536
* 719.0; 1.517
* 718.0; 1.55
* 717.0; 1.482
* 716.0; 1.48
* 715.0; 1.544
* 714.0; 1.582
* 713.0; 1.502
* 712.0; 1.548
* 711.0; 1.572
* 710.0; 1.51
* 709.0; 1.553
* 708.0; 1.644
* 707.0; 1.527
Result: 817.0 min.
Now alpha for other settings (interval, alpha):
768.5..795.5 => 795.0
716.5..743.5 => 742.0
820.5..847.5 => 847.0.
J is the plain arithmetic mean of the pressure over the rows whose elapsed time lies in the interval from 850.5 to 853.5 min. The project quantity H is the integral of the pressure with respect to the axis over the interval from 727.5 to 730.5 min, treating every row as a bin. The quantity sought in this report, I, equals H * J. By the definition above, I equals 6.59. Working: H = 4.44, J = 1.48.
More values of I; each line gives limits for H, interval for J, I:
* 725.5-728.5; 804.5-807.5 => 6.95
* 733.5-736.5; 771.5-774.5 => 6.89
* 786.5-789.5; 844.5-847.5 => 6.78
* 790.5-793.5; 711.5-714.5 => 6.87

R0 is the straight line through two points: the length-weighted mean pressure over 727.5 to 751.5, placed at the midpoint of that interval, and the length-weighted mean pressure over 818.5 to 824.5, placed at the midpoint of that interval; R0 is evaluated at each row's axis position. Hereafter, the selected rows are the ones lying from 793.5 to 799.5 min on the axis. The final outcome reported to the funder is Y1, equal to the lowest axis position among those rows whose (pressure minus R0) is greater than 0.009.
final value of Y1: 796.0 min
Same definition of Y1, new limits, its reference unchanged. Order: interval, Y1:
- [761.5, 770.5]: 762.0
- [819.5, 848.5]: 822.0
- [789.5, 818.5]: 791.0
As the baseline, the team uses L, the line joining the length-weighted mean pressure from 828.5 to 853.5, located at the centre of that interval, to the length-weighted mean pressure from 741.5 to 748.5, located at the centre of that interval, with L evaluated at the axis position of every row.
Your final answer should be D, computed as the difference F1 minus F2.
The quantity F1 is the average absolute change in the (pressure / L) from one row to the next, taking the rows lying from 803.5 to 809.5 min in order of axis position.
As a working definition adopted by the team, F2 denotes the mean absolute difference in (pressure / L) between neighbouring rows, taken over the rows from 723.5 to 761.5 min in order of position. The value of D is 0.005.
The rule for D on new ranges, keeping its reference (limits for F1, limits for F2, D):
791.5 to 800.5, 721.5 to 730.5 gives -0.001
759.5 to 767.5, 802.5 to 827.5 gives -0.001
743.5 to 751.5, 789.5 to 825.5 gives -0.004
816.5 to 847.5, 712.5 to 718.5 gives -0.013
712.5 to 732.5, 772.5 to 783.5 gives 0.008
